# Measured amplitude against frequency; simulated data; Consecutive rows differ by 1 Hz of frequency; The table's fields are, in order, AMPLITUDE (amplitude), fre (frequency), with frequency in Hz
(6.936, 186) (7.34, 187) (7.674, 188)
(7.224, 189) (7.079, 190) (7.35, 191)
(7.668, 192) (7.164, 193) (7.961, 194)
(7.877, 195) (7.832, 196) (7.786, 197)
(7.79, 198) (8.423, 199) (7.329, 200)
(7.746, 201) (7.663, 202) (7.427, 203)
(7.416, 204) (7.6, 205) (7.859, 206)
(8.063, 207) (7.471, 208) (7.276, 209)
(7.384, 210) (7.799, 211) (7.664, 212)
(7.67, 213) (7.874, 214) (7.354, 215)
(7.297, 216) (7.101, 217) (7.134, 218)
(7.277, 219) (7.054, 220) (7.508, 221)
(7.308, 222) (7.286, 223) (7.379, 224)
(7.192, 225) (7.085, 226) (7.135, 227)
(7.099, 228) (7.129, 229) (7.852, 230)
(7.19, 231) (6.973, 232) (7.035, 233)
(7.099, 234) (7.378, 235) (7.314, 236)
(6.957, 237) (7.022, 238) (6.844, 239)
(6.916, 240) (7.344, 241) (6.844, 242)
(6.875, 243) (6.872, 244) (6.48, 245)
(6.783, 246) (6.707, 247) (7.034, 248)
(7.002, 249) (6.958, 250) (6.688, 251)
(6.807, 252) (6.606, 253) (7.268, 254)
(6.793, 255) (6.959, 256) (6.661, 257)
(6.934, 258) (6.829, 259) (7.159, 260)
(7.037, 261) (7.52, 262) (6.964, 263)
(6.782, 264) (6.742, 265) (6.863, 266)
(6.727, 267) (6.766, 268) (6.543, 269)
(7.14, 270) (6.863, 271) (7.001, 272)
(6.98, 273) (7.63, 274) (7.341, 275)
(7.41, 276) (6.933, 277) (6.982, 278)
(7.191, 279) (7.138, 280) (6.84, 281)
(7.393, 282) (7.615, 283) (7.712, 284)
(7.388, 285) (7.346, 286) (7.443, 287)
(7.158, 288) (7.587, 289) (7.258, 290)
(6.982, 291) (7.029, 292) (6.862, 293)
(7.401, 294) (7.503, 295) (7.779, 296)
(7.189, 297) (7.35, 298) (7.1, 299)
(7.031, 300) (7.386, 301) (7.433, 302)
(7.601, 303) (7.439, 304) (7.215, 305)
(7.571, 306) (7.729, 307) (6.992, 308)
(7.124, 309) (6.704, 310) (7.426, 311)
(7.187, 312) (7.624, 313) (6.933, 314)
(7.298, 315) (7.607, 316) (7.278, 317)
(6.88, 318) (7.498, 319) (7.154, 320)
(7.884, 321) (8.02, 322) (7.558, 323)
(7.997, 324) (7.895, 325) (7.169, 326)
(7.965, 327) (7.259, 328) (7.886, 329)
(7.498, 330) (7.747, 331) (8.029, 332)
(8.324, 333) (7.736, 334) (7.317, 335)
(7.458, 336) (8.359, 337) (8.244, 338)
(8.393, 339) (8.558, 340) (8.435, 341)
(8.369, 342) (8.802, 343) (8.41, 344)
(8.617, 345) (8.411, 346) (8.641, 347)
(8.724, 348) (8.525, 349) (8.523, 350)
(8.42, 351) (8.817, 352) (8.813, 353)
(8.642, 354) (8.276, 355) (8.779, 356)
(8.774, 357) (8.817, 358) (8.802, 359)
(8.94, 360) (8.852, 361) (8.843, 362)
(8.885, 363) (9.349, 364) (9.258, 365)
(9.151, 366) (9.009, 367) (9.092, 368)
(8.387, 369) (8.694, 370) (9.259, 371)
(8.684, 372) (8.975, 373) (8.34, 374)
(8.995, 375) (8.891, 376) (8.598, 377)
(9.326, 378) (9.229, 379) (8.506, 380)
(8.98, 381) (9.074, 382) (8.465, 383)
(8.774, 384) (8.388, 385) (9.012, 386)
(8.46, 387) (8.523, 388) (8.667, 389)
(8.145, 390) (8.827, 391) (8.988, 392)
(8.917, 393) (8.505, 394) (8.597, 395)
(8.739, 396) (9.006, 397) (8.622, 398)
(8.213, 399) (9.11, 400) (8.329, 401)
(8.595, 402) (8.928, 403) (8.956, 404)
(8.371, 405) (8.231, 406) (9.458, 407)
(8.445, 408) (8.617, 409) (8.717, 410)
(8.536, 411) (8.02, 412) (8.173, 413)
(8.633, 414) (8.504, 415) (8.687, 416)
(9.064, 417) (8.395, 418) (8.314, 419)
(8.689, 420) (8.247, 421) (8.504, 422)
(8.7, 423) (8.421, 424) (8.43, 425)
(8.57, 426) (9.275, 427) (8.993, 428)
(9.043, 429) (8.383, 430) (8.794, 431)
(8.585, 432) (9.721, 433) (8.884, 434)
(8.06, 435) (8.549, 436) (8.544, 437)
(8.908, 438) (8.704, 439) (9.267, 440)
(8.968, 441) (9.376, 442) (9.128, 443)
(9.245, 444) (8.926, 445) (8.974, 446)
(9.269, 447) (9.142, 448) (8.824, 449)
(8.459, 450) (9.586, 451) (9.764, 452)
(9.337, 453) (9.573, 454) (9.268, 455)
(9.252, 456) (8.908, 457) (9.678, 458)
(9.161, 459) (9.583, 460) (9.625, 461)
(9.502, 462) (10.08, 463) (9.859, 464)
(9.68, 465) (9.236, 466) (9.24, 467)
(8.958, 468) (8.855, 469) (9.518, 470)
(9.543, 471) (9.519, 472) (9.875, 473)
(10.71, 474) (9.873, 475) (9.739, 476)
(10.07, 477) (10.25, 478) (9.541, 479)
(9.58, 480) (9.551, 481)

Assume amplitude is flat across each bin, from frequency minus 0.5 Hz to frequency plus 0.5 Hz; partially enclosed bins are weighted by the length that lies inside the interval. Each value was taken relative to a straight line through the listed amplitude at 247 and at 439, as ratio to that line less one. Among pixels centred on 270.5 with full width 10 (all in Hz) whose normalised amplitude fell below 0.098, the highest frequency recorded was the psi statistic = 275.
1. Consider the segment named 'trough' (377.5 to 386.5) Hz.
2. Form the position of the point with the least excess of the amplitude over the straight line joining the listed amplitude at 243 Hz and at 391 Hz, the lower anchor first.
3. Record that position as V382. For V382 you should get 385 Hz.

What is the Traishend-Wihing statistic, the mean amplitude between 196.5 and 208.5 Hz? 7.7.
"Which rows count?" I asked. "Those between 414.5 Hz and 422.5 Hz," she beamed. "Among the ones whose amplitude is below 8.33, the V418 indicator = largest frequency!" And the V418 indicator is 421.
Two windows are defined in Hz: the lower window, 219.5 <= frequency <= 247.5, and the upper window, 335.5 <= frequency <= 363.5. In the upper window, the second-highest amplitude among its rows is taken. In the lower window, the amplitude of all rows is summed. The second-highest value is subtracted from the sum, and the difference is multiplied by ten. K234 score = 1898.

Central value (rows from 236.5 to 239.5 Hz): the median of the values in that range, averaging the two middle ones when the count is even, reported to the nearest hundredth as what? 6.96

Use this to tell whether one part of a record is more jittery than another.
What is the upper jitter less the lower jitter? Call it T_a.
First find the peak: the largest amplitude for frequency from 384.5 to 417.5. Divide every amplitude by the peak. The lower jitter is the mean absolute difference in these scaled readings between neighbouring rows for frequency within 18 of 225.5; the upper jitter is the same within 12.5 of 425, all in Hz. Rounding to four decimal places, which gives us 0.0191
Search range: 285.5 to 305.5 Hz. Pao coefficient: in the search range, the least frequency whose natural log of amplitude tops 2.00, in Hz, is 287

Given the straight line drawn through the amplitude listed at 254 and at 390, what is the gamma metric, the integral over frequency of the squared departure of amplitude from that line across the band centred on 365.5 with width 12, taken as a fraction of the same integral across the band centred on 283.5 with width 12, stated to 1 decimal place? 13.5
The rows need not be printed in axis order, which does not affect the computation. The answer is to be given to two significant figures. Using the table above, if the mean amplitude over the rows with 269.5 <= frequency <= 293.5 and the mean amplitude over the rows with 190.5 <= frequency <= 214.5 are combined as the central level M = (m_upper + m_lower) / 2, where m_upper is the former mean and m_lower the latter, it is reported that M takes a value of 7.4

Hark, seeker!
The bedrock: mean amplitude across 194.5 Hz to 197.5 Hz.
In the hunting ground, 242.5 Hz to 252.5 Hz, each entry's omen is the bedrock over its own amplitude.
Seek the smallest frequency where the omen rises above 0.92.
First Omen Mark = 243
